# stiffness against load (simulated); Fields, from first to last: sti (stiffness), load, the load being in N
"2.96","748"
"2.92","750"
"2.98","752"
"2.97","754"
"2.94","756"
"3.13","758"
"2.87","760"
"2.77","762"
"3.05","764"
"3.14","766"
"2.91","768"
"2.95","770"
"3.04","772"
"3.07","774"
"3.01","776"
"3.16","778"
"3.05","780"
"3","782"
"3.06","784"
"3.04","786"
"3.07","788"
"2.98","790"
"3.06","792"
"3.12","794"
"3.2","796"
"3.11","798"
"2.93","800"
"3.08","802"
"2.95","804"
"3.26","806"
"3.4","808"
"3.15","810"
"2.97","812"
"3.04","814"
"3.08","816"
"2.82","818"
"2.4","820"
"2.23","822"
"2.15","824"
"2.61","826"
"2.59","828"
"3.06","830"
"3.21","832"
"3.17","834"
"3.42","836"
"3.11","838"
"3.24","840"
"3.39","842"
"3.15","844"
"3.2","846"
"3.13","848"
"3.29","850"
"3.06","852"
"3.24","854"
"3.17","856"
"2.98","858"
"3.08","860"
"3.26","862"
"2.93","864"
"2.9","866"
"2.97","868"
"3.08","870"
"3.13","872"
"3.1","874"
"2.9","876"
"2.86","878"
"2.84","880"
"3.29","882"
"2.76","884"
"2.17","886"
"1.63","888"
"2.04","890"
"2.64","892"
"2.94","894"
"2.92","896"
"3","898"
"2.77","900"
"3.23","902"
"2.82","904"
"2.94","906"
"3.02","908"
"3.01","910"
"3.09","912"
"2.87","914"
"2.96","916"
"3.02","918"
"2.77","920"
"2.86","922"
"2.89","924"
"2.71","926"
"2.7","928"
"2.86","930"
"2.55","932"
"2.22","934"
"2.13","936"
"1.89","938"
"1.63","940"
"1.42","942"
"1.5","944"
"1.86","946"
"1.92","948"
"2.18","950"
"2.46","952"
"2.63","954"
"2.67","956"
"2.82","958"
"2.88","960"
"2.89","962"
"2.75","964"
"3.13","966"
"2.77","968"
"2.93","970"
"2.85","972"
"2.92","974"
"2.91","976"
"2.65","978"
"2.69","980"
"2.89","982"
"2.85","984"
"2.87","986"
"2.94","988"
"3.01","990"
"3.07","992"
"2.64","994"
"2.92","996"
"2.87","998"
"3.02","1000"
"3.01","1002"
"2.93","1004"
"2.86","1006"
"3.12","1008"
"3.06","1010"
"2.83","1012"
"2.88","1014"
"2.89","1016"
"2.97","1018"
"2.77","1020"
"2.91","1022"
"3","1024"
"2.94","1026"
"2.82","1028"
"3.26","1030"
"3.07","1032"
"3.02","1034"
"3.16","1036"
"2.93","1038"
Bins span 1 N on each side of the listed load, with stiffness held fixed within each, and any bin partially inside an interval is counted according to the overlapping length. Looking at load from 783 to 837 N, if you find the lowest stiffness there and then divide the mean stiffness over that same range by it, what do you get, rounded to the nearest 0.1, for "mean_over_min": 1.4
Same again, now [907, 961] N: 1.8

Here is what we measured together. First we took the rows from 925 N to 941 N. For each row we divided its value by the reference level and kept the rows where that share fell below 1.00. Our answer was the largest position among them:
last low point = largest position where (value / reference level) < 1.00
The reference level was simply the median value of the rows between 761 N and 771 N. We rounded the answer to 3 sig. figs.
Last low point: 940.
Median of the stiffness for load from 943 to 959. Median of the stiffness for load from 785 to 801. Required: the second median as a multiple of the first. 1.32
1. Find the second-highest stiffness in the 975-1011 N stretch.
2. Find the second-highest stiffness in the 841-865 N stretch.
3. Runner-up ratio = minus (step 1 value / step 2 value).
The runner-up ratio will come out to -0.93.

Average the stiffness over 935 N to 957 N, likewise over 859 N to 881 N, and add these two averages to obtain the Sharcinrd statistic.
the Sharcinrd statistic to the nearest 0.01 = 5.03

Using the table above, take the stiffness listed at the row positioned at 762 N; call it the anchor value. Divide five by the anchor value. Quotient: 1.81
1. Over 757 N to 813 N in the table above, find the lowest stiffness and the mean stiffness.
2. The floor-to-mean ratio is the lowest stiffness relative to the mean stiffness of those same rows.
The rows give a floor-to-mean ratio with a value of 0.907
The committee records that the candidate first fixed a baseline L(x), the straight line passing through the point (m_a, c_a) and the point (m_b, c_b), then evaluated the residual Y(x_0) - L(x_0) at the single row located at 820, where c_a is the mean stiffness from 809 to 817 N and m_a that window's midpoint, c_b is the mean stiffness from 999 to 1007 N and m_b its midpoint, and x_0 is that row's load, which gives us -0.66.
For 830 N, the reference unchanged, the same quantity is 0.01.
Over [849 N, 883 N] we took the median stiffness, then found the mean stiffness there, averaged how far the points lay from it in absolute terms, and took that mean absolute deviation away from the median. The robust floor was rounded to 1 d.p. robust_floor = 3.0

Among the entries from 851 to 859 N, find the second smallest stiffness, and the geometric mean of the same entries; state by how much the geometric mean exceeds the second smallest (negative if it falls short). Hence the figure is 0.051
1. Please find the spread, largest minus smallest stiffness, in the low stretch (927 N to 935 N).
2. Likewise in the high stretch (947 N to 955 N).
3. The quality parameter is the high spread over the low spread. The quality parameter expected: 1.1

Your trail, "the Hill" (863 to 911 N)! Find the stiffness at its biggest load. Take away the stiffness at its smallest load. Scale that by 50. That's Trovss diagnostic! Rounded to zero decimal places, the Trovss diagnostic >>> 4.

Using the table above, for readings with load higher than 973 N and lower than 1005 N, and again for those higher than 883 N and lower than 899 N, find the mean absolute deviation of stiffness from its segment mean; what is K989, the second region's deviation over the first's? 4.5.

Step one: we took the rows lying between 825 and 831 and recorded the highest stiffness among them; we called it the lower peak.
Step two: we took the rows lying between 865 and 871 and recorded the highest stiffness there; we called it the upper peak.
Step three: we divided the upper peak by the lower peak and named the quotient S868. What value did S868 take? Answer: 1.01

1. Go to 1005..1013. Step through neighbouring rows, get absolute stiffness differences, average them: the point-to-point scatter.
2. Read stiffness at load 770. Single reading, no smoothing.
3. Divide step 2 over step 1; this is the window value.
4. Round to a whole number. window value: 16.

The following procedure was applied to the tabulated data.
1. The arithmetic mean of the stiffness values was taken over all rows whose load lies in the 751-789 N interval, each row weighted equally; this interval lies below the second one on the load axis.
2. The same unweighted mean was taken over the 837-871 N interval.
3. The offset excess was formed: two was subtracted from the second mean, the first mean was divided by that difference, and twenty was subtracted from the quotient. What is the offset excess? -17.3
